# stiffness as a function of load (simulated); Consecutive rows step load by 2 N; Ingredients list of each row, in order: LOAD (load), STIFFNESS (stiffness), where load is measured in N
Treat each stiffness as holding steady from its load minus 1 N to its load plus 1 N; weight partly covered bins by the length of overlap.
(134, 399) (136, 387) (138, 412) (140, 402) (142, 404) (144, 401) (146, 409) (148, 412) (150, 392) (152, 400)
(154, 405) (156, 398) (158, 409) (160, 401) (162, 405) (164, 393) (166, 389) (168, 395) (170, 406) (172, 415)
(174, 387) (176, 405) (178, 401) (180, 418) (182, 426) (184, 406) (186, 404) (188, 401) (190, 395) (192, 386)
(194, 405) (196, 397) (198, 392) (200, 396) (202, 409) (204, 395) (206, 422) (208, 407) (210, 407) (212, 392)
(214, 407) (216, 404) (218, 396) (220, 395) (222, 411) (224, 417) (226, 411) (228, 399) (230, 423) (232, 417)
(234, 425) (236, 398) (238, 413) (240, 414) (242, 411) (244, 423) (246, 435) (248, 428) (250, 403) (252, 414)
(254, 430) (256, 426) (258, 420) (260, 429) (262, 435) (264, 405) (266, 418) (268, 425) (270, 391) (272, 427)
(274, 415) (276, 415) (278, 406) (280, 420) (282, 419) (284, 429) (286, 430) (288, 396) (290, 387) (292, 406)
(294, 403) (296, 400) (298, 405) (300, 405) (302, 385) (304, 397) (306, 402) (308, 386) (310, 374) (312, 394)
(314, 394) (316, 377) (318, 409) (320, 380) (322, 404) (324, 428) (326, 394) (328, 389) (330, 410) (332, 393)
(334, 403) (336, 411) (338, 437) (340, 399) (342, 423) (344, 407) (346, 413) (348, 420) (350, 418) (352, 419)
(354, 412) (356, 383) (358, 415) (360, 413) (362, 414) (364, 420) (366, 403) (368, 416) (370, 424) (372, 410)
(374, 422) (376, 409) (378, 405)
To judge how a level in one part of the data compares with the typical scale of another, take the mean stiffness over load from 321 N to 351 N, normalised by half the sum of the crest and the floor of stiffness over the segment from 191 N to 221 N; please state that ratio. 1.01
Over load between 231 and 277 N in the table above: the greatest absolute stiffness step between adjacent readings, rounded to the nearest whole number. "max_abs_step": 36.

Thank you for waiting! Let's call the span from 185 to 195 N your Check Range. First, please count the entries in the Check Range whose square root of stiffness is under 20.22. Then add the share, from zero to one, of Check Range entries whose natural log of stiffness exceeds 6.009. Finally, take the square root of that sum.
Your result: 2.2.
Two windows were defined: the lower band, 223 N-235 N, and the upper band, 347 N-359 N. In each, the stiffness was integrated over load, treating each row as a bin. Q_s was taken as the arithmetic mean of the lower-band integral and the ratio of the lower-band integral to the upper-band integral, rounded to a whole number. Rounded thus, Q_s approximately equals 2493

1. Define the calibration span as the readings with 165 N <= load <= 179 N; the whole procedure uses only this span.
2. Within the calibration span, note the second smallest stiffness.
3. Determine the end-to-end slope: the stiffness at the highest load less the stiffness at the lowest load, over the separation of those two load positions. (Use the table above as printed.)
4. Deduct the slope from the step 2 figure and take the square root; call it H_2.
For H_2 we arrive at 19.7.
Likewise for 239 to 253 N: 20.3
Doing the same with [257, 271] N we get 20.2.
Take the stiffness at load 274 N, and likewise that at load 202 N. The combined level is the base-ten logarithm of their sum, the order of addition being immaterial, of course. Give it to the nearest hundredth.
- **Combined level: 2.92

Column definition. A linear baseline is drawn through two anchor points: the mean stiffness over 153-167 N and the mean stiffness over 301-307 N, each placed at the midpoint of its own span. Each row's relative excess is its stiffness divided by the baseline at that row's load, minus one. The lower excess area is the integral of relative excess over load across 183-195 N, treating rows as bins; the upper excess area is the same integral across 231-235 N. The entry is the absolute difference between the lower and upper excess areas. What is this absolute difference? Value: 0.22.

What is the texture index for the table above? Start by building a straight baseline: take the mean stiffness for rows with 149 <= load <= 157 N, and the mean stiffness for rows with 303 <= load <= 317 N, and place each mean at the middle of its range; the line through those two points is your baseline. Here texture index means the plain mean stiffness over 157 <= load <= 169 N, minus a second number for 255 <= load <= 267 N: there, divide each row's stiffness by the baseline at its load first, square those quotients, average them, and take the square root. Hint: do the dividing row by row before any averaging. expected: 398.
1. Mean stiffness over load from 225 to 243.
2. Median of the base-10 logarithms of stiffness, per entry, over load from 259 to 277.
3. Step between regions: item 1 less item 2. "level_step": 410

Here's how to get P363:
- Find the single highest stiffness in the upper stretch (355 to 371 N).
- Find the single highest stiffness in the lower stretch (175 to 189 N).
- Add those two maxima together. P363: 850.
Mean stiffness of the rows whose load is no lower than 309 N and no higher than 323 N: 390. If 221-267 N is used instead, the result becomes 418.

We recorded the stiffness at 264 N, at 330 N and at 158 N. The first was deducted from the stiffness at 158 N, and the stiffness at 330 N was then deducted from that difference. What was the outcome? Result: -406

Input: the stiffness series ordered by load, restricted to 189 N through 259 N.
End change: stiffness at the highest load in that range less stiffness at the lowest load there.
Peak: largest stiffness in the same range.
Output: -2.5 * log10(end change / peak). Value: 3.1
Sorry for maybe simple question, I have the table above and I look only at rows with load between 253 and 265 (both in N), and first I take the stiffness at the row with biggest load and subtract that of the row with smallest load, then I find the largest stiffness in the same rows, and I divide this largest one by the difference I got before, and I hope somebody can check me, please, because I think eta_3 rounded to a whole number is -17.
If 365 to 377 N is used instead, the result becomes 71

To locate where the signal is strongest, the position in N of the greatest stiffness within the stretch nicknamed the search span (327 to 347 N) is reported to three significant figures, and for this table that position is 338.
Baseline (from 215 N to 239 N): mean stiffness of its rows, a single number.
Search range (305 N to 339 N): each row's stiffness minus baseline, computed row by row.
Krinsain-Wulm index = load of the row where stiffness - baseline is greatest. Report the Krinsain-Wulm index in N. 338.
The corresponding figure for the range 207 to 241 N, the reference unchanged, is 234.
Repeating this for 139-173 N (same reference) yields 172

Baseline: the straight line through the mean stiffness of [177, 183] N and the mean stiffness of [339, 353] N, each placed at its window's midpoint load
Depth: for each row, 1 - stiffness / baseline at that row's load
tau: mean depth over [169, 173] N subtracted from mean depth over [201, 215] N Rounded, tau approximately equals 0.01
